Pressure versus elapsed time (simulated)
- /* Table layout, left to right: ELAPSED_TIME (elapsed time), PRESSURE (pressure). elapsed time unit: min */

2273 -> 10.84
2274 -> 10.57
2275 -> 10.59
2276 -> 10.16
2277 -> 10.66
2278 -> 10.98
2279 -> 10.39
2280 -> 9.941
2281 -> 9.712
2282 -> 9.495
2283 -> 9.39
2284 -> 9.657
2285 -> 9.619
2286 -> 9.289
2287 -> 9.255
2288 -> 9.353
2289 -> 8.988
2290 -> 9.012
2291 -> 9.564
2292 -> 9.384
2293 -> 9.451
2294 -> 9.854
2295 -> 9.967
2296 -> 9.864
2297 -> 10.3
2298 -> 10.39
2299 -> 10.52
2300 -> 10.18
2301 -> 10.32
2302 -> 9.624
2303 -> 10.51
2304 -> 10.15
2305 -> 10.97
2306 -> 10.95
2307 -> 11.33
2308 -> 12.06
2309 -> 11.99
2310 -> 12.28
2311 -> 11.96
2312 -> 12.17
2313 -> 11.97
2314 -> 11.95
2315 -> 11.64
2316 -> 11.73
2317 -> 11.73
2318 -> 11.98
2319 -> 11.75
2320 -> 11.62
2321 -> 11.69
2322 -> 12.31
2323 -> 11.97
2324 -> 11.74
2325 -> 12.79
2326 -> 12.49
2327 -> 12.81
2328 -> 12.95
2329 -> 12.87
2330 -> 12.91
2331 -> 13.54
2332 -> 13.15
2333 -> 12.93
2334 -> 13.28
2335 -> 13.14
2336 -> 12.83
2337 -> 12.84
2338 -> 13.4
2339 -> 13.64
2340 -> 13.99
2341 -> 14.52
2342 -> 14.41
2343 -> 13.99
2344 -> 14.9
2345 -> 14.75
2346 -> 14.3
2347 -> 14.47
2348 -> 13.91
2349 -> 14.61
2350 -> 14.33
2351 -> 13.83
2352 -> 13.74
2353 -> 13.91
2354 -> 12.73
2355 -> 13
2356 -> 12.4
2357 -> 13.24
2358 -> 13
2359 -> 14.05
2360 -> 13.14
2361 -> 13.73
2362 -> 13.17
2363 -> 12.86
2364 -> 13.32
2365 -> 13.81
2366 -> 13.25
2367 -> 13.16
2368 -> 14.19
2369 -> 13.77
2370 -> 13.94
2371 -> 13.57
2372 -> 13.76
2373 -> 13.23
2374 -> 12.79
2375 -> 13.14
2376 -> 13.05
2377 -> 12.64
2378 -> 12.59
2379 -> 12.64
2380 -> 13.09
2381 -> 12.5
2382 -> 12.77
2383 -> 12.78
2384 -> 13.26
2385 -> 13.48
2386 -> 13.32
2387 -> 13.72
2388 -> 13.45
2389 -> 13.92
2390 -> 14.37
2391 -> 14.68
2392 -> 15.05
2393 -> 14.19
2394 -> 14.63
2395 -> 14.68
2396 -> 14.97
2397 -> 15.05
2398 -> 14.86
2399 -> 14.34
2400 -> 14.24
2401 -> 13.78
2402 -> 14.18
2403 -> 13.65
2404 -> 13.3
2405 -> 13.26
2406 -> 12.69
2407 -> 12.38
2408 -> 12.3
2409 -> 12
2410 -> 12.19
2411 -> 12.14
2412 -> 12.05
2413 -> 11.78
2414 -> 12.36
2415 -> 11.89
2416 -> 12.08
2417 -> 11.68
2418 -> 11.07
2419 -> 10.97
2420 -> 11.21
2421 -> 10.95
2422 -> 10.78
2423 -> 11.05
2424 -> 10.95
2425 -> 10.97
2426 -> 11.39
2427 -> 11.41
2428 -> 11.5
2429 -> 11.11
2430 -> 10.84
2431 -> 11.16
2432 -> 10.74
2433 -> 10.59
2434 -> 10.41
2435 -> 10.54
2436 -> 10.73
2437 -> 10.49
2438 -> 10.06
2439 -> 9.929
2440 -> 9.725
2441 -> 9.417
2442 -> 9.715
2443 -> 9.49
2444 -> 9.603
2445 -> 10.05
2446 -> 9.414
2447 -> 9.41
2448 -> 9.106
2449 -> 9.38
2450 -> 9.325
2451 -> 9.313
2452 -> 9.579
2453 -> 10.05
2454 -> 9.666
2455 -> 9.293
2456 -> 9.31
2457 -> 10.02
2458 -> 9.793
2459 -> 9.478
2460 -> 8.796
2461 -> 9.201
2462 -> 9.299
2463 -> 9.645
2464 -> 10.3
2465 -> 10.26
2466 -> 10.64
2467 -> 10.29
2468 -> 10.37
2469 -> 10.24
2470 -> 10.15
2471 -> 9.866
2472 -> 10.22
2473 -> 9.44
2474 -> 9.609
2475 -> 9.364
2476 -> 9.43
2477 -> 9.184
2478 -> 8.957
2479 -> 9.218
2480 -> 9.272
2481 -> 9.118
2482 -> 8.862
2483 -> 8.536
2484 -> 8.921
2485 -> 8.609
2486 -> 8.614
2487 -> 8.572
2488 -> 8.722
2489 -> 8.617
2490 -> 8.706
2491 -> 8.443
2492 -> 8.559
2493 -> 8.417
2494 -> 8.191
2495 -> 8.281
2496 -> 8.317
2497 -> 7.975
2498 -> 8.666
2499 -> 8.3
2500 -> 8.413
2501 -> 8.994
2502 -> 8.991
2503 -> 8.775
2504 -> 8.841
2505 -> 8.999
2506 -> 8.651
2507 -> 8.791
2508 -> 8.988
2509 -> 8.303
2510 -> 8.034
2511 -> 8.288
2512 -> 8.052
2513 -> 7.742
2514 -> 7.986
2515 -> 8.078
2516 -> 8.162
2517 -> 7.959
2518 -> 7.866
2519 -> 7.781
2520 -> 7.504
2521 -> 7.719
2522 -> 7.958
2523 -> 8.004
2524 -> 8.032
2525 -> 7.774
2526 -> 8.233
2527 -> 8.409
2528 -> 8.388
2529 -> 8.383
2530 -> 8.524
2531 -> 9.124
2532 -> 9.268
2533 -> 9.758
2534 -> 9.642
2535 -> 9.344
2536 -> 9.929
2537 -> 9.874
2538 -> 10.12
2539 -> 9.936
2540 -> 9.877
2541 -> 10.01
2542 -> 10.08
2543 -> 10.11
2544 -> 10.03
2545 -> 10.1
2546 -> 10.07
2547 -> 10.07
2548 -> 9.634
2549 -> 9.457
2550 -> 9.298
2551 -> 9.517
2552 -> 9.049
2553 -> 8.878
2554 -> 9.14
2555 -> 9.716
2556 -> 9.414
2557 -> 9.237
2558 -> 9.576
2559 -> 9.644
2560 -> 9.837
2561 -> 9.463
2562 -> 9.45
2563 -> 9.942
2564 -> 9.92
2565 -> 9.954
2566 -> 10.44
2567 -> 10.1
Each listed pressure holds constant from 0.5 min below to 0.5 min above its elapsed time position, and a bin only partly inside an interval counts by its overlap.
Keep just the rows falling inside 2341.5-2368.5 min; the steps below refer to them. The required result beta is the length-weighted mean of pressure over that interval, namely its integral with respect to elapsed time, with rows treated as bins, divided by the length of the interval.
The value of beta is 13.7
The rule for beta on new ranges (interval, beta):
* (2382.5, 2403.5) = 14.1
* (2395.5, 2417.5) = 13.1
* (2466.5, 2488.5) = 9.3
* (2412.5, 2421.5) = 11.6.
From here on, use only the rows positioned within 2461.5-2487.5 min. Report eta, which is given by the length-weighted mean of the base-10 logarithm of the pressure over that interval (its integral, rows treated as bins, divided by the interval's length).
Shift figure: 0.98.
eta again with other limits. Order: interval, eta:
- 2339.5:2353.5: 1.15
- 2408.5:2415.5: 1.08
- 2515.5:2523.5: 0.90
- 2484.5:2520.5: 0.92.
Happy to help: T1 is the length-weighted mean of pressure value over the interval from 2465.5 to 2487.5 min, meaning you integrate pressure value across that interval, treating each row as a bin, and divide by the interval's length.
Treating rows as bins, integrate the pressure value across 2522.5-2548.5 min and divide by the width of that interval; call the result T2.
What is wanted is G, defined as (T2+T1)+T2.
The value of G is 28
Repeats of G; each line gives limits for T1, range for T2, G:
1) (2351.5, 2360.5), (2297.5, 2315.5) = 36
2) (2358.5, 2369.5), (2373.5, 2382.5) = 39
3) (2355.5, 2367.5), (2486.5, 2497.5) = 30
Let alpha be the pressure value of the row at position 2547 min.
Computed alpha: 10.07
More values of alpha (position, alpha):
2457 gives 10.02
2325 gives 12.79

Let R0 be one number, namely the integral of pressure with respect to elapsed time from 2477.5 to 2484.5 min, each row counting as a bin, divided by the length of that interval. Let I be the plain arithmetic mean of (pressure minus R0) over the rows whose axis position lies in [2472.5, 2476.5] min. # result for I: 0.48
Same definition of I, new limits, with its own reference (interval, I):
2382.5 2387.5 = 4.33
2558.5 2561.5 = 0.66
